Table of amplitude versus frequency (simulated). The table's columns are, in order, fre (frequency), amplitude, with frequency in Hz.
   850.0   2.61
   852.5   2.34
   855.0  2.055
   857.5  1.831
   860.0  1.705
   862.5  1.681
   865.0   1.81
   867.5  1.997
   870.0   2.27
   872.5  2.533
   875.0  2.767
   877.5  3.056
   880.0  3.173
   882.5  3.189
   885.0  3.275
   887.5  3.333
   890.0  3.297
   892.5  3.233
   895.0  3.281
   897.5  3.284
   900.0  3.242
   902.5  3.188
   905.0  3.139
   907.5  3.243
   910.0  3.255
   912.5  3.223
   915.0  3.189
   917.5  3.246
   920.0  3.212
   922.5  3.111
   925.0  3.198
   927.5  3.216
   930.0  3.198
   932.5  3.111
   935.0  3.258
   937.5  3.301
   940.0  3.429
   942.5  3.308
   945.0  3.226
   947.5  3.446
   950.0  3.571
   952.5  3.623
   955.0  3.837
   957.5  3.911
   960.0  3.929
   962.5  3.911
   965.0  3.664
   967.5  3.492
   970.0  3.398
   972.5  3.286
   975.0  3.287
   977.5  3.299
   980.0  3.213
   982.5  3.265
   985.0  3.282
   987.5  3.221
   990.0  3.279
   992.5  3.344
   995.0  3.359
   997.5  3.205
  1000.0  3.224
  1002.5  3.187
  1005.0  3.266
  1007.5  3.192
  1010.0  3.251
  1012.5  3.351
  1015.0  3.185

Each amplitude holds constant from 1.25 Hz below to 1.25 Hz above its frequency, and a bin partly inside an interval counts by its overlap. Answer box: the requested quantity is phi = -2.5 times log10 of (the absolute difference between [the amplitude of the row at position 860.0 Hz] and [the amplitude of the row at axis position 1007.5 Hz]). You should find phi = 0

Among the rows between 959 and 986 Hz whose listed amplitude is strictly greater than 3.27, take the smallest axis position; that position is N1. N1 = 960.0 Hz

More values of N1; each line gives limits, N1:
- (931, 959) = 937.5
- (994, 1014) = 995.0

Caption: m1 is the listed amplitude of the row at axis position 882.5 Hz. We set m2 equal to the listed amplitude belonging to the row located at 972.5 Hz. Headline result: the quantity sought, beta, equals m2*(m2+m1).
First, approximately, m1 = 3.189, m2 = 3.286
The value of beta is 21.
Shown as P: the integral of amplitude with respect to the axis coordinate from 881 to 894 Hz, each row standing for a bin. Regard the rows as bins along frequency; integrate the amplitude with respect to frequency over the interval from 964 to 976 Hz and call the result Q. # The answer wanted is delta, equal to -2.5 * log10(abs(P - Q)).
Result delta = -0.3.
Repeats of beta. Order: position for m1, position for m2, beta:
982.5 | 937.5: 22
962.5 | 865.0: 10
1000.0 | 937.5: 22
